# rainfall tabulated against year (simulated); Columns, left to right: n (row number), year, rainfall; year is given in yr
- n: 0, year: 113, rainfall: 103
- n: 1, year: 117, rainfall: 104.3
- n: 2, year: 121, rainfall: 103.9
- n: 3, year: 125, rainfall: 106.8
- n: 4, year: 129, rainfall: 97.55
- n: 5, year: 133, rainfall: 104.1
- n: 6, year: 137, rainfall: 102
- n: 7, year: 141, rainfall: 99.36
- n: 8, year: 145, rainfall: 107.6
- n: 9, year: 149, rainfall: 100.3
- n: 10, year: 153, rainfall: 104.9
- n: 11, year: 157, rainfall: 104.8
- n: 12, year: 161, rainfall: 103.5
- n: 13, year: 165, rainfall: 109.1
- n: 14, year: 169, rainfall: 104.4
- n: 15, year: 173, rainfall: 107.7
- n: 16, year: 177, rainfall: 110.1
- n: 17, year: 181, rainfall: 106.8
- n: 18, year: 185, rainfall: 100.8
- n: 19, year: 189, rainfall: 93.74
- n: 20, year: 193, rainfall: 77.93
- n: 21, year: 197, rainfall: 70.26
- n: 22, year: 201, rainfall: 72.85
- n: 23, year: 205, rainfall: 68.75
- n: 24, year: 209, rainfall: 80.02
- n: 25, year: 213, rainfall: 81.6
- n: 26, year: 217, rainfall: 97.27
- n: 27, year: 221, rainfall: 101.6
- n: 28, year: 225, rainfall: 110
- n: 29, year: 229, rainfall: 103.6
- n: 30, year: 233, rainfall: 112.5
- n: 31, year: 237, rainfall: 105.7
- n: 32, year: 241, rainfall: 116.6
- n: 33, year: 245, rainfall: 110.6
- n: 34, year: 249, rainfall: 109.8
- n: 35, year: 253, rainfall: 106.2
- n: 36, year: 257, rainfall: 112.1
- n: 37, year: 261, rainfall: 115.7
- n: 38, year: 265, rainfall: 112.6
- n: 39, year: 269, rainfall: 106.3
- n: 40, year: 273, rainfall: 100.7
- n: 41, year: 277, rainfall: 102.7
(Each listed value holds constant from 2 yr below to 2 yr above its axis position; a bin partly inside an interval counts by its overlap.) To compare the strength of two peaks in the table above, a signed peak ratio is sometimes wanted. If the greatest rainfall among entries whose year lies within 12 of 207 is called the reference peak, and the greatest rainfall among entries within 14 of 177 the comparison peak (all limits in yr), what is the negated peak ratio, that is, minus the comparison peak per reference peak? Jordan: -1.13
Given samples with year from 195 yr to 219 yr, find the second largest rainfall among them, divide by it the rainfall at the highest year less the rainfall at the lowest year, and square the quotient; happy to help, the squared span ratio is 0.110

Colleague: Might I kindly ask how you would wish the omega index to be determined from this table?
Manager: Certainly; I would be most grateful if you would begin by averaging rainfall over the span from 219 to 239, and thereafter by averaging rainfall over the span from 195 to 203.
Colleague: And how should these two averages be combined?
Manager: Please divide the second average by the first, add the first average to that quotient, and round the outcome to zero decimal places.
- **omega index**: 107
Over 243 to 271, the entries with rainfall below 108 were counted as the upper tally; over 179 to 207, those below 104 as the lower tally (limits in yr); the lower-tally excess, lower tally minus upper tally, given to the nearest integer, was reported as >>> 4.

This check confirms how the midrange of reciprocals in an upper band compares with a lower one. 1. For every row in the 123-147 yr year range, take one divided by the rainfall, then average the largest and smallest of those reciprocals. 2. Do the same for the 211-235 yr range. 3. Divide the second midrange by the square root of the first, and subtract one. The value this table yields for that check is -0.893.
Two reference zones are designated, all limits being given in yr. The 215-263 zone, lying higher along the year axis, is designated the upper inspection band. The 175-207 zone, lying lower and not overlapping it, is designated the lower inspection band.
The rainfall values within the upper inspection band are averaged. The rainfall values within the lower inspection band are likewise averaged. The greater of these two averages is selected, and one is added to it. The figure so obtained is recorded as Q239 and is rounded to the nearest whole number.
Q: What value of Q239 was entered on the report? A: 109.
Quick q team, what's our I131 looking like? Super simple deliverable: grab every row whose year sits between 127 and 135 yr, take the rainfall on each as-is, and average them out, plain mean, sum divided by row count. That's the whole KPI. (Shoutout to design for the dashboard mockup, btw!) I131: 101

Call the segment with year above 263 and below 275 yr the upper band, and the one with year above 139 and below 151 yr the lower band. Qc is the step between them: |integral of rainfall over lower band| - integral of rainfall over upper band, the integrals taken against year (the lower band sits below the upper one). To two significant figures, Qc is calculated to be -49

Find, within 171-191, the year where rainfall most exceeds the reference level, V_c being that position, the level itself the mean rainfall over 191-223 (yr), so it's 177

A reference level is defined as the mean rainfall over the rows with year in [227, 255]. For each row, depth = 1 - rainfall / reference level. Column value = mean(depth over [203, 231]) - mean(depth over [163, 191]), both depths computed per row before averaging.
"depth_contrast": 0.12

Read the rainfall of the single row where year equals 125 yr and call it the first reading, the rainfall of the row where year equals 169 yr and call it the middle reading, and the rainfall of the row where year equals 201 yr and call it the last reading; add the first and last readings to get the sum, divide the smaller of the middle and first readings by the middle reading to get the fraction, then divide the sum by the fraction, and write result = 180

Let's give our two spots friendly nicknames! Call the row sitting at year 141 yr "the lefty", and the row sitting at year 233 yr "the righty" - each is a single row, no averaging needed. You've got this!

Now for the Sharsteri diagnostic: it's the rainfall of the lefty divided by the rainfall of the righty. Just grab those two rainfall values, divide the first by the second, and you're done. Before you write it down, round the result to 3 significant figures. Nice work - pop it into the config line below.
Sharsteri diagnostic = 0.883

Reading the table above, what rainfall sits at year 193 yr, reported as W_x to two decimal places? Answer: 77.93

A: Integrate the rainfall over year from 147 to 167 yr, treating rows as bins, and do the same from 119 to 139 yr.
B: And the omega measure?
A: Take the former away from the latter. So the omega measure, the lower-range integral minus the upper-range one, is -33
